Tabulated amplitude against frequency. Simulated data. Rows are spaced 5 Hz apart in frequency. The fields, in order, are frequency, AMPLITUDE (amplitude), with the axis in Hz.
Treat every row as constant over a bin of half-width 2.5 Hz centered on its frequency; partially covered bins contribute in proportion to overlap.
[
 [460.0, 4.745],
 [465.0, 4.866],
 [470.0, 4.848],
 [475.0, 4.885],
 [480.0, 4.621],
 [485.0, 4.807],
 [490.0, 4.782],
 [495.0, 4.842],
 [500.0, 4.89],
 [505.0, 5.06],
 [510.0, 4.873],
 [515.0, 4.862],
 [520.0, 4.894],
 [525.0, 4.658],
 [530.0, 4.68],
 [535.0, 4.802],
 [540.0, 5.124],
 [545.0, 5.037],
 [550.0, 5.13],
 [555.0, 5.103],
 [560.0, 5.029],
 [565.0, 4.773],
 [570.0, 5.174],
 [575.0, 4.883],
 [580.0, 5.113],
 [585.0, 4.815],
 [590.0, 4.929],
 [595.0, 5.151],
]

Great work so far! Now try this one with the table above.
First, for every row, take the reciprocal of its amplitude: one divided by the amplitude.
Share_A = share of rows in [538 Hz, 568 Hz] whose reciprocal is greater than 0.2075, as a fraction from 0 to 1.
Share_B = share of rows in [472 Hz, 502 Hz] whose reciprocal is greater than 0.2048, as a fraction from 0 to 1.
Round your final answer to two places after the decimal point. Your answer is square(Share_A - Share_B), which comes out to 0.25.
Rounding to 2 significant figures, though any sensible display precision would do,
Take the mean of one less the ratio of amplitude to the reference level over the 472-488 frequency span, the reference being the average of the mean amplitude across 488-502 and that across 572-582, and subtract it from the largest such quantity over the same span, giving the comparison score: 0.031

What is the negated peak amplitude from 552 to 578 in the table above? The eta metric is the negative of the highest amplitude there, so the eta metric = -5.17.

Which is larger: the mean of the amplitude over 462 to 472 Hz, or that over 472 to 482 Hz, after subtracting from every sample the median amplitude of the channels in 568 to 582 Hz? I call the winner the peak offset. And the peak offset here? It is -0.26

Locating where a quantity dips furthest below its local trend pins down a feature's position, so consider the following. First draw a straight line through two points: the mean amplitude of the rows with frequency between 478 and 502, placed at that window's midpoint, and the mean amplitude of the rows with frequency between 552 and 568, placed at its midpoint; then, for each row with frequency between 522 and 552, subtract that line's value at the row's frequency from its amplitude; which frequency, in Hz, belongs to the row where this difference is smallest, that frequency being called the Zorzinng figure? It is 525.0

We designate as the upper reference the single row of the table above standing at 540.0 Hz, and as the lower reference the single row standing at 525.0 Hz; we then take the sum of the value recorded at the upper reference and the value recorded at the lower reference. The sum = 9.78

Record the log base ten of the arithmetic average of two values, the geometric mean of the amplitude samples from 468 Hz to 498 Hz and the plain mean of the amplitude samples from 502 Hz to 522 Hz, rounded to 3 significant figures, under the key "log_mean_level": 0.687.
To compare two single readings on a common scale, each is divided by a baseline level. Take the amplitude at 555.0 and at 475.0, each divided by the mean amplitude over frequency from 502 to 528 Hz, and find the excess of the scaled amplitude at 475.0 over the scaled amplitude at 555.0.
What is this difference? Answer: -0.04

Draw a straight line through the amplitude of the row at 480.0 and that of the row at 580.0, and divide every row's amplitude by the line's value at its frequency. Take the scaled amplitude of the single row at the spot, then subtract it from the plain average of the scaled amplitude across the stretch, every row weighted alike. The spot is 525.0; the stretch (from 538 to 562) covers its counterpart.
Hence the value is 0.062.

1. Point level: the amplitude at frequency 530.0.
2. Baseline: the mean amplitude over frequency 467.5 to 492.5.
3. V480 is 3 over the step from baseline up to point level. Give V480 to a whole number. -28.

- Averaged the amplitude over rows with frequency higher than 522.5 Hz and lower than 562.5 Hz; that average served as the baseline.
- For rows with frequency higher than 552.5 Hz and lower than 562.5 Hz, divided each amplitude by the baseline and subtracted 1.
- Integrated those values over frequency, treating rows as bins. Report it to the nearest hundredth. 0.24 Hz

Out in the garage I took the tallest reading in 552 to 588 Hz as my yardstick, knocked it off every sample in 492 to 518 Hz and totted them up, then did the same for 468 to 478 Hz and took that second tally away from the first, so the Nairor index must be -0.73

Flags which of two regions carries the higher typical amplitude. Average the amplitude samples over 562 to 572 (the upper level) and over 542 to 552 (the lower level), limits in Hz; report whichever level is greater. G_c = 5.08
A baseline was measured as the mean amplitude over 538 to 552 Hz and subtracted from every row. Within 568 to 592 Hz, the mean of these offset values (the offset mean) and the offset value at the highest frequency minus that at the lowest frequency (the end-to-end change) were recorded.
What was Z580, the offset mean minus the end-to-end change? 0.13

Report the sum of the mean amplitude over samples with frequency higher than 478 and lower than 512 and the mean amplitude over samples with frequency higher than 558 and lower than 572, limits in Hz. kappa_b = 9.83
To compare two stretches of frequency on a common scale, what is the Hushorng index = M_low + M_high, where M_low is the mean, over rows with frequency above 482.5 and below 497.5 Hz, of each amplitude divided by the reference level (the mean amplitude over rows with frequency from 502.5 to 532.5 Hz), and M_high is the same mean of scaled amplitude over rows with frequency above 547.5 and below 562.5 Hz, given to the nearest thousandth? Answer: 2.046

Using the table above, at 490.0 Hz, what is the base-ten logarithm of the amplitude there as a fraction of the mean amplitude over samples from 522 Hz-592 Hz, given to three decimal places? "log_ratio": -0.015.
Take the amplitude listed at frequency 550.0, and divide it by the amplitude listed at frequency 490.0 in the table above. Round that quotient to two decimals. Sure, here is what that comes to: 1.07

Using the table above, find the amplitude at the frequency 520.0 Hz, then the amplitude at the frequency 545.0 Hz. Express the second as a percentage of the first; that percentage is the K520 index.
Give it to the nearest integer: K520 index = 103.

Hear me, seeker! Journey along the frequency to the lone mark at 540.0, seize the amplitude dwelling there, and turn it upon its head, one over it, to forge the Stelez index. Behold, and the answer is 0.195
